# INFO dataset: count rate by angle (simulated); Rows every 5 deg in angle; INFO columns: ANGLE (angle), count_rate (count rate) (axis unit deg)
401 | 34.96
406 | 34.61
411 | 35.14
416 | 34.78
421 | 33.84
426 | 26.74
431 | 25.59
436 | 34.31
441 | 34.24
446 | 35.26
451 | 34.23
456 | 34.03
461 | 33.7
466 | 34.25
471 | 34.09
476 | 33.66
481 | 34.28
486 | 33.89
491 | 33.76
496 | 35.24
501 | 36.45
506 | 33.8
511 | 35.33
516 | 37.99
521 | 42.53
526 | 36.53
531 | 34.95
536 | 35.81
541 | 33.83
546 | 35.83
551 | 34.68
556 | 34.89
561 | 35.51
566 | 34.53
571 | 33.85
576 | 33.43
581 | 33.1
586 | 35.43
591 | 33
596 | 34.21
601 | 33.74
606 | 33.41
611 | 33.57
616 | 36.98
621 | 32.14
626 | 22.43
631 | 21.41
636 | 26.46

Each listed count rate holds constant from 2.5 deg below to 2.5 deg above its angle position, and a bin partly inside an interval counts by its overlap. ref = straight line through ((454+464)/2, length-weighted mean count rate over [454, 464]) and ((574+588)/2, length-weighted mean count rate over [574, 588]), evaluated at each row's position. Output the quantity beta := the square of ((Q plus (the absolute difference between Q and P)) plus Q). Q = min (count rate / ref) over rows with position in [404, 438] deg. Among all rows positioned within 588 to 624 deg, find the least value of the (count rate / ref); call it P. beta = 2.90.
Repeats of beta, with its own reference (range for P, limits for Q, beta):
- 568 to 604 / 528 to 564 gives 4.08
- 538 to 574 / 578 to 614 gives 3.88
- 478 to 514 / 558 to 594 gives 3.87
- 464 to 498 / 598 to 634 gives 2.63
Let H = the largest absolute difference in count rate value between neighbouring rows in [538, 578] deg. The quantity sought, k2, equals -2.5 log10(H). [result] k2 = -0.8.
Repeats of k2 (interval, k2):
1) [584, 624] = -1.7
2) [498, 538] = -1.9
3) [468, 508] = -1.1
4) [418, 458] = -2.4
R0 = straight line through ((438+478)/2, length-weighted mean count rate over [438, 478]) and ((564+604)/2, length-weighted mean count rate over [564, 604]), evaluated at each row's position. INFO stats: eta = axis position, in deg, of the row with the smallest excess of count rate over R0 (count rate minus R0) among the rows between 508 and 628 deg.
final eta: 626 deg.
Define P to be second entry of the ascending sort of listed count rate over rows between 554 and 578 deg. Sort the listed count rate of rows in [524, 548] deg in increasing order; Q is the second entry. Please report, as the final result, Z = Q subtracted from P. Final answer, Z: -1.1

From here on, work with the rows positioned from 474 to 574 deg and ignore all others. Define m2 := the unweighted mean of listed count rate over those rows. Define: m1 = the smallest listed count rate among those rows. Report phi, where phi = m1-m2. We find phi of -1.7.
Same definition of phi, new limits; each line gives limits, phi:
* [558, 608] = -1.0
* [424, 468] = -6.9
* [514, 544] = -3.1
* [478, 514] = -0.9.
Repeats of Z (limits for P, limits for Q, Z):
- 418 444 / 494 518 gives -8.5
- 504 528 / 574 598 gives 2.2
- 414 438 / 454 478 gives -7.0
